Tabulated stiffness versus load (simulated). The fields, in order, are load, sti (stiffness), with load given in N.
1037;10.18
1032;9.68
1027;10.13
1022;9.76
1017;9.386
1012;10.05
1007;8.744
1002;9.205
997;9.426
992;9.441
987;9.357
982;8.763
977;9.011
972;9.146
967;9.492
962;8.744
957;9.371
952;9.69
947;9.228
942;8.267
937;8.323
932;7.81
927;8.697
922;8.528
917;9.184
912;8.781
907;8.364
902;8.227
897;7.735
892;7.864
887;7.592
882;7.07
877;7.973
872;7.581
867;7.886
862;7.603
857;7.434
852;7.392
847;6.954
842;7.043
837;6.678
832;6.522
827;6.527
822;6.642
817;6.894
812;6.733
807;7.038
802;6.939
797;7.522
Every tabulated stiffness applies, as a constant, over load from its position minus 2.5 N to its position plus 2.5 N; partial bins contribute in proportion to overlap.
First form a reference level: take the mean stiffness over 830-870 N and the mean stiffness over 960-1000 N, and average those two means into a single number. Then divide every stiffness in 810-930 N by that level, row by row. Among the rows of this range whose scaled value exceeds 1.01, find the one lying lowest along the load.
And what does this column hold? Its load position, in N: 907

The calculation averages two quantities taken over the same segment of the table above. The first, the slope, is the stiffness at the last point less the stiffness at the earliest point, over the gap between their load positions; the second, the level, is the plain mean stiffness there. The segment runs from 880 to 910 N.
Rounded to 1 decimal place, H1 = 3.9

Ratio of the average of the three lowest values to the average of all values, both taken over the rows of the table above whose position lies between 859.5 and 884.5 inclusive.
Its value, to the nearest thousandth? 0.973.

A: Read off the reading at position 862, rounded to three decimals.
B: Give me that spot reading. 7.603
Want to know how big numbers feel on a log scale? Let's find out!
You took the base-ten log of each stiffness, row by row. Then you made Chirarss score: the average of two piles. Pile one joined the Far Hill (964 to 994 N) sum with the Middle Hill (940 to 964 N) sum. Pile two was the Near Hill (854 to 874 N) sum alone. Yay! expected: 7.0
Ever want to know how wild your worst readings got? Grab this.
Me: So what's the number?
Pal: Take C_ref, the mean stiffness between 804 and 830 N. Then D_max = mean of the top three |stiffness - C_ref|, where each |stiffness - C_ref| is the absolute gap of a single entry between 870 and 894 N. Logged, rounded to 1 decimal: 1.0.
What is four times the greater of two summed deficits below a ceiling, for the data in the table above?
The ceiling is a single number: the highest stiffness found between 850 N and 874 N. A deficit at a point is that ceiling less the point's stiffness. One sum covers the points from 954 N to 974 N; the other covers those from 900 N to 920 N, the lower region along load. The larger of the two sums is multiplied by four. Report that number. -12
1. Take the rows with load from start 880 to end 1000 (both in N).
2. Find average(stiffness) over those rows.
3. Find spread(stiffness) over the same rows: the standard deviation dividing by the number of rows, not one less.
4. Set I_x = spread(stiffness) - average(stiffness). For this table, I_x -8.0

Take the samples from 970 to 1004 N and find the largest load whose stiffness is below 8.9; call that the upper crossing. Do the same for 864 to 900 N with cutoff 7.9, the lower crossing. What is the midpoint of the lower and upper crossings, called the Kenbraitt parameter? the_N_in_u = 939.5 N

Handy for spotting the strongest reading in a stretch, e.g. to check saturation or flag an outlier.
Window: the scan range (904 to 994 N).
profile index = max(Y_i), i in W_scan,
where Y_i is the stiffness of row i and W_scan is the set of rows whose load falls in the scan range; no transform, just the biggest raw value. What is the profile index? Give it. 9.69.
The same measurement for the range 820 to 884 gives 7.973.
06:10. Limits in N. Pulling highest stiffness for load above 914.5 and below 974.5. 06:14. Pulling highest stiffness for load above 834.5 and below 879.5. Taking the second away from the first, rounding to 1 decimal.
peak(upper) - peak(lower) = 1.7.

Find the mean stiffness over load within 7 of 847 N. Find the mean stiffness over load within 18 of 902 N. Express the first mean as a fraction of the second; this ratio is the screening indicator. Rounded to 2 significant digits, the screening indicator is 0.86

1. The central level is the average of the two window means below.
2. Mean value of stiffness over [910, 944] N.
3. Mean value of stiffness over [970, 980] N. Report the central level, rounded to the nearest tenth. 8.8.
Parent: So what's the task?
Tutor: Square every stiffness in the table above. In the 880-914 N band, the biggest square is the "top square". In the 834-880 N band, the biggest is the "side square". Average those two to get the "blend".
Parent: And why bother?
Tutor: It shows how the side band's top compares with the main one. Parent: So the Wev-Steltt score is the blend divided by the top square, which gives 0.91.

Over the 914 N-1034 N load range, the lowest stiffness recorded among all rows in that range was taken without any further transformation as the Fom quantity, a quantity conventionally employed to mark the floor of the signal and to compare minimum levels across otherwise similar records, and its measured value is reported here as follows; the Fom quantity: 7.81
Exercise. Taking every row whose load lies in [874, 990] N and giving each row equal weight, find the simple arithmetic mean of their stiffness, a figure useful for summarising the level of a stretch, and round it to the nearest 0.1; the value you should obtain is 8.6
